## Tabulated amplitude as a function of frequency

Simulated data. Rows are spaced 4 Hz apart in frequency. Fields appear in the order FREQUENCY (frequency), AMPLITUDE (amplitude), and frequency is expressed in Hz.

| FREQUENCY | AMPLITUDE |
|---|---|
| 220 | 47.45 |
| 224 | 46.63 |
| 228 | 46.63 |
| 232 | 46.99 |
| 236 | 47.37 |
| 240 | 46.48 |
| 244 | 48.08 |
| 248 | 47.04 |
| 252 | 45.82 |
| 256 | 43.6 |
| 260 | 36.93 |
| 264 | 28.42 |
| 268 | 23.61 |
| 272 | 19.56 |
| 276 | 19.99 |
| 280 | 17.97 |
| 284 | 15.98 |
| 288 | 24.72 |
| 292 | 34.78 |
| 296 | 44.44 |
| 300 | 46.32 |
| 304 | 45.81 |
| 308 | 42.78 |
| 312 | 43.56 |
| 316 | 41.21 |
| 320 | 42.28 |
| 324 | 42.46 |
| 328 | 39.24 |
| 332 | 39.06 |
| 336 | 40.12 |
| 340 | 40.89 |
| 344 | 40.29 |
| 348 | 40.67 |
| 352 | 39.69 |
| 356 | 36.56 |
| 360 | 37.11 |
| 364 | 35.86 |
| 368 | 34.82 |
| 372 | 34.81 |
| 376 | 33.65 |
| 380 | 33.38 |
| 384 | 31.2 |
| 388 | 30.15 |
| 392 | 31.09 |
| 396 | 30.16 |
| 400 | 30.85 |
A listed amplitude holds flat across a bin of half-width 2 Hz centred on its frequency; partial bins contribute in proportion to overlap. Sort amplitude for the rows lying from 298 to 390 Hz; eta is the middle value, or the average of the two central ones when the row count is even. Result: 40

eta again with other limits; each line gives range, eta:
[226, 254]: 47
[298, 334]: 42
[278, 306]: 35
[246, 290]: 25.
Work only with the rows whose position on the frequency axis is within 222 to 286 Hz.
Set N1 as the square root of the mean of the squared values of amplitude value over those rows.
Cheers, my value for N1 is 38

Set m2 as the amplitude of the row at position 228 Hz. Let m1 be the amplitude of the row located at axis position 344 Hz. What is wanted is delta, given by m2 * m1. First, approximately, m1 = 40.29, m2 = 46.63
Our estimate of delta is 1879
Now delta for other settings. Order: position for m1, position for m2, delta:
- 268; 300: 1094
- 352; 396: 1197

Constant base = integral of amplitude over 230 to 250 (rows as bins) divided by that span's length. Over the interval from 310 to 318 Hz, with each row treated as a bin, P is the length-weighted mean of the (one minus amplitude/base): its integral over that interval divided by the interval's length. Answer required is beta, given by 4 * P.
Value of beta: 0.4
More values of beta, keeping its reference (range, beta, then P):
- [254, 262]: 0.6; 0.15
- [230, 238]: 0.0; 0.00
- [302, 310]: 0.2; 0.06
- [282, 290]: 2.3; 0.57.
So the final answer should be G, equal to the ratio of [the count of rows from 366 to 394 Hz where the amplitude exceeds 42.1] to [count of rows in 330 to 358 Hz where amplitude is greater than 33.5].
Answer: 0.00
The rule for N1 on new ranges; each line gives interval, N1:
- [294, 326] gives 44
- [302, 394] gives 38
